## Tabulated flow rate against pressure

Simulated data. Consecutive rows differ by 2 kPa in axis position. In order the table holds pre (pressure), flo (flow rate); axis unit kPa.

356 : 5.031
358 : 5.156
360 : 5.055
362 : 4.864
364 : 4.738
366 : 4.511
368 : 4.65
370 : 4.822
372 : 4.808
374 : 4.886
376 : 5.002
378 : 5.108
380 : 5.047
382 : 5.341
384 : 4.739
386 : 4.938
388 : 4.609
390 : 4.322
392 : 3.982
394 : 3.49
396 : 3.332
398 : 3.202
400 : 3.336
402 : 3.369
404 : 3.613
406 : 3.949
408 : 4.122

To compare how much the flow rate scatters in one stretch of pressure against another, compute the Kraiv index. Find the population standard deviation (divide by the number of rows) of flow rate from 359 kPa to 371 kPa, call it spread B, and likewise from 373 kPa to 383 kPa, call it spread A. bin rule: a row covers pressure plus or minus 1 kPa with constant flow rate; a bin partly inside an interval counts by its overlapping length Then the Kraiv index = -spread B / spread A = -1.1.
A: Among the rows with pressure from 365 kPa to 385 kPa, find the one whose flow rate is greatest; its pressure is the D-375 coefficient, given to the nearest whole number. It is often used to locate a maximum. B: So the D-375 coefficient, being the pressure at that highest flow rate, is 382 kPa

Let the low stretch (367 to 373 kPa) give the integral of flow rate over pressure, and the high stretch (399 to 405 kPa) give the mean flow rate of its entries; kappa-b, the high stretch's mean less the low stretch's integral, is -25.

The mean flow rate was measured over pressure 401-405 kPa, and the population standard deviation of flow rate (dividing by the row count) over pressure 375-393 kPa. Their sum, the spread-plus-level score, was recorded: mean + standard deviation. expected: 3.9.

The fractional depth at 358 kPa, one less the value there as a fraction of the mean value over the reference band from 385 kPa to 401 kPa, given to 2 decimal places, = -0.32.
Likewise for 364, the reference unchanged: -0.21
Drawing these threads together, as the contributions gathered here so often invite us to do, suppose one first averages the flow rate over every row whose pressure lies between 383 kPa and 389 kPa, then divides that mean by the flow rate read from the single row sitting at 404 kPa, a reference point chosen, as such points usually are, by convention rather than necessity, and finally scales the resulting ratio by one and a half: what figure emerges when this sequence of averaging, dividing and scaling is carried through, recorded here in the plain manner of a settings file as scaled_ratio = 2.0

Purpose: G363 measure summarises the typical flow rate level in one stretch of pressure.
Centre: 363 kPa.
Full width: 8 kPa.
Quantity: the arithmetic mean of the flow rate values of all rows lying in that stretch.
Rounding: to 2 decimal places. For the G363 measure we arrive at 4.79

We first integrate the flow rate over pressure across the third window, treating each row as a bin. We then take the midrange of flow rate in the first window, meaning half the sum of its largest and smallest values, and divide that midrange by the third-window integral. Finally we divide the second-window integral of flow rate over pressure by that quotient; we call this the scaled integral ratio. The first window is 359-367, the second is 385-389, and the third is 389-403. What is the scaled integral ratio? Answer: 200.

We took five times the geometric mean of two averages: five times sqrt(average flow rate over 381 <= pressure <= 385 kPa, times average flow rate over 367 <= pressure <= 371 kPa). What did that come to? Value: 24.4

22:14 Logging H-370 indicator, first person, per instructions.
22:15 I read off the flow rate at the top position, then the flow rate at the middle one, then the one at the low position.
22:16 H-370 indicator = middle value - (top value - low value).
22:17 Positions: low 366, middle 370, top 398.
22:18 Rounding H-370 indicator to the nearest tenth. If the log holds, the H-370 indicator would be 6.1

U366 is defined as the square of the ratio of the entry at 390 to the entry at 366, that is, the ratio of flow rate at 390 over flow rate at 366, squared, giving 0.92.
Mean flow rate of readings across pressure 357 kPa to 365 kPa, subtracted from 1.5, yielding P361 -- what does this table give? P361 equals -3.45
